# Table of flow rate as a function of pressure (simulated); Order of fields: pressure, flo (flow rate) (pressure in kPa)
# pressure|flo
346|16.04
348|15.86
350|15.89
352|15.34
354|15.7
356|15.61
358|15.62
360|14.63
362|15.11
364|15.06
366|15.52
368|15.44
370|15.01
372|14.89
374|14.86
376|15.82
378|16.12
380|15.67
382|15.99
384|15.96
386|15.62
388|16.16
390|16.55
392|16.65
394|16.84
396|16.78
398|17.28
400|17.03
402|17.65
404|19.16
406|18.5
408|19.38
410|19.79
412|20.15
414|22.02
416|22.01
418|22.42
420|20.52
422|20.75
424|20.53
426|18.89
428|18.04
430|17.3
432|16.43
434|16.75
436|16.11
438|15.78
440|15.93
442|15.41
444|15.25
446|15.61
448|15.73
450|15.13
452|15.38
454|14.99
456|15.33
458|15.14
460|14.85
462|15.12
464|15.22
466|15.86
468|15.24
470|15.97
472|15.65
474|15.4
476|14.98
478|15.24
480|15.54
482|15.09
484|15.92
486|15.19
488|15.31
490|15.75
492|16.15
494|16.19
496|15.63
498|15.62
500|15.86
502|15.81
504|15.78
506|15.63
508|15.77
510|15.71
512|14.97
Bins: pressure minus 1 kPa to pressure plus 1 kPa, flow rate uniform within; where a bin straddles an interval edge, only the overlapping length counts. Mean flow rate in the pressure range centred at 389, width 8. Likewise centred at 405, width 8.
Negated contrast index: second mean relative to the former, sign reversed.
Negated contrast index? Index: -1.15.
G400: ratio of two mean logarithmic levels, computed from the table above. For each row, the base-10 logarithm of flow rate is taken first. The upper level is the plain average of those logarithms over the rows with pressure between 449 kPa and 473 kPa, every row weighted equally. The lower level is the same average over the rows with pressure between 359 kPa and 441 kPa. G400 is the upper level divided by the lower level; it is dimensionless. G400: 0.96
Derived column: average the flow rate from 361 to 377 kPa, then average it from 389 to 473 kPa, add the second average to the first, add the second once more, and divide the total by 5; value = 9.9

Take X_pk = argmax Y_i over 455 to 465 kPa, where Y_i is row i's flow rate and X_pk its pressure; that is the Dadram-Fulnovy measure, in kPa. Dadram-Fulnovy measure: 456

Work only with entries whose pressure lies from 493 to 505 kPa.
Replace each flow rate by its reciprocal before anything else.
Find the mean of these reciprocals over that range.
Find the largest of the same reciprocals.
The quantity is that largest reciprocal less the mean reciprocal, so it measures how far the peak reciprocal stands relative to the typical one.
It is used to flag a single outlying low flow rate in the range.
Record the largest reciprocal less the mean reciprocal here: 0.0008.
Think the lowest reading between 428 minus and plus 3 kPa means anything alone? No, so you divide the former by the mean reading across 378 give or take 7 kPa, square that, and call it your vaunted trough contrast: 1.23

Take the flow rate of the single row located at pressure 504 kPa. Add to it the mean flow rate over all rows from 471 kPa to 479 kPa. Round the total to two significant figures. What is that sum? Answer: 31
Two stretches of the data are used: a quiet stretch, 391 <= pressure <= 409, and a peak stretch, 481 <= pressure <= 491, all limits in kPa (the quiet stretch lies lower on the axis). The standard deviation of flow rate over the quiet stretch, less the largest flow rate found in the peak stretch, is -14.9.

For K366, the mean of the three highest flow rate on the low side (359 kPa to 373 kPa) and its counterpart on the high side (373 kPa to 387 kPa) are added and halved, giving 15.7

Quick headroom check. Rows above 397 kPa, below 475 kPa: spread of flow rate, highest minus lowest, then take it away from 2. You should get -5.6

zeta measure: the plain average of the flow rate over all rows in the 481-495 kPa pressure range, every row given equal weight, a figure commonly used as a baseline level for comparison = 15.7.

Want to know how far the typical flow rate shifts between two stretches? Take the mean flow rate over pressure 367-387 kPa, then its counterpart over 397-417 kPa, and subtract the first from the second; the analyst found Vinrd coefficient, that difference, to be 4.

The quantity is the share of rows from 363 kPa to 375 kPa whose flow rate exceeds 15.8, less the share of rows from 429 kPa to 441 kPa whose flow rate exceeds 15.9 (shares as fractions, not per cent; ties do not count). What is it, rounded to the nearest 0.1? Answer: -0.8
